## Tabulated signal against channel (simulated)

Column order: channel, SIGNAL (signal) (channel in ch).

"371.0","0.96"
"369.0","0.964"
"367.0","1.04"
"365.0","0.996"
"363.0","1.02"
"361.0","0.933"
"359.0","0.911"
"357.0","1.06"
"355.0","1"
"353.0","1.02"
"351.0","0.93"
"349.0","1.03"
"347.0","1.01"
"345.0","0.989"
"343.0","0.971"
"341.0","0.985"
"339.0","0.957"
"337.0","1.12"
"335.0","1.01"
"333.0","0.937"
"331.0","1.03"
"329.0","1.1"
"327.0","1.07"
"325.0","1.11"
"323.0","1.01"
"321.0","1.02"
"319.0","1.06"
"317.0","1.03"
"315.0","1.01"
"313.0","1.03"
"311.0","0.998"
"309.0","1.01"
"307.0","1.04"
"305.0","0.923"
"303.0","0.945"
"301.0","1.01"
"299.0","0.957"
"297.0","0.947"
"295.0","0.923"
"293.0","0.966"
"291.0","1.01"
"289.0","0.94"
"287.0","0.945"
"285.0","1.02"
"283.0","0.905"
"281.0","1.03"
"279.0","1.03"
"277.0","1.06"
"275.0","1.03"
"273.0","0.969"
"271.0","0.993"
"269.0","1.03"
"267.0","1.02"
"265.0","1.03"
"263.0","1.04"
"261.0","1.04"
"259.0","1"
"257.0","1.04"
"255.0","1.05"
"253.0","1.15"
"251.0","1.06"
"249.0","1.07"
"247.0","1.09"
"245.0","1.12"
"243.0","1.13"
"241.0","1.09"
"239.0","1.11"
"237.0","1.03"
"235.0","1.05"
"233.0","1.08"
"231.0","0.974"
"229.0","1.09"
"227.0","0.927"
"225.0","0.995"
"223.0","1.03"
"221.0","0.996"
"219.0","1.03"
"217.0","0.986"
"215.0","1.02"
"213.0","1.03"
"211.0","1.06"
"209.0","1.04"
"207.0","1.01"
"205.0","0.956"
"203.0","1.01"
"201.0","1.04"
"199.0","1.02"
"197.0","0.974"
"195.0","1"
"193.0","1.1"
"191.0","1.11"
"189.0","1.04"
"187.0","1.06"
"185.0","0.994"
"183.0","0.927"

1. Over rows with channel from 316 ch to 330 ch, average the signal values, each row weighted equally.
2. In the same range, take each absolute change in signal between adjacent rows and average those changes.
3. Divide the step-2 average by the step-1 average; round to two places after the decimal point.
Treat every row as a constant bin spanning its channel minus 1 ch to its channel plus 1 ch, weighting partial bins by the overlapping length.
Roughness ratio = 0.04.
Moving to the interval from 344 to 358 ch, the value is 0.05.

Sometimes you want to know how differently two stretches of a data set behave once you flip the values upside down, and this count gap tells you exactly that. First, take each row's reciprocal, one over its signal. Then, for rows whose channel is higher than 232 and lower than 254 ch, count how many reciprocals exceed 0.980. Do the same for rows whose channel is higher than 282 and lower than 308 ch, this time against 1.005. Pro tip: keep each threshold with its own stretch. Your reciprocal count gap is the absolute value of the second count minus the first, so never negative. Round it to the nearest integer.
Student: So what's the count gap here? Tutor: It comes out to 9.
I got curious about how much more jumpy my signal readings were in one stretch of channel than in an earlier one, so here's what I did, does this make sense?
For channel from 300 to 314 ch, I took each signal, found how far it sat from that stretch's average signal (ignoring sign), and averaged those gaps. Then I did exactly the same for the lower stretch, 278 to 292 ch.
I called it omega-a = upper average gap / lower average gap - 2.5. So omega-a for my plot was -1.7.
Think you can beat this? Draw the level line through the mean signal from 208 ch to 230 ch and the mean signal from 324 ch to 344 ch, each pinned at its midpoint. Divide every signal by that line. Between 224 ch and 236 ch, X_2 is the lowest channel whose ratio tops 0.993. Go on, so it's 229.0 ch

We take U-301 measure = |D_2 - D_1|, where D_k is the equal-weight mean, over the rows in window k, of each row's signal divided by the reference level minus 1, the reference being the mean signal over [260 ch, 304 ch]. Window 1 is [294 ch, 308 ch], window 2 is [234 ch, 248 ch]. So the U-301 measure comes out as 0.126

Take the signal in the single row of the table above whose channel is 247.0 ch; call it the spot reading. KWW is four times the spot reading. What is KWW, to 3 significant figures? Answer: 4.36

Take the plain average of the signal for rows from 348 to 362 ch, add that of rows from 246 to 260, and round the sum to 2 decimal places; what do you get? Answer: 2.05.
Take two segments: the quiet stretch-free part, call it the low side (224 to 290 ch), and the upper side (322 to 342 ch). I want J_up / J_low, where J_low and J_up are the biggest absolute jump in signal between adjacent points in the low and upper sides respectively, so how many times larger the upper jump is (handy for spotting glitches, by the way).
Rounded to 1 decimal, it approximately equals 1.0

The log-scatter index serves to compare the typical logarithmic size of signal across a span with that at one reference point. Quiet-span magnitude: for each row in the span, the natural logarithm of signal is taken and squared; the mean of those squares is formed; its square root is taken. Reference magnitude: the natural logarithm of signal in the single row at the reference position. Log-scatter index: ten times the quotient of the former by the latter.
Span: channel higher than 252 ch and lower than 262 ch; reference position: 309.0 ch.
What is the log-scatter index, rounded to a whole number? 71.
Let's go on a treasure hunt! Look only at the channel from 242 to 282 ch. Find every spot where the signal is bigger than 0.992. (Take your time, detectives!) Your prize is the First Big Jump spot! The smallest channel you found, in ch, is 243.0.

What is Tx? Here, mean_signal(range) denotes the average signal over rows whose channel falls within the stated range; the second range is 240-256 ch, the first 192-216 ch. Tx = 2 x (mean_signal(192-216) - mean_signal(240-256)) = -0.15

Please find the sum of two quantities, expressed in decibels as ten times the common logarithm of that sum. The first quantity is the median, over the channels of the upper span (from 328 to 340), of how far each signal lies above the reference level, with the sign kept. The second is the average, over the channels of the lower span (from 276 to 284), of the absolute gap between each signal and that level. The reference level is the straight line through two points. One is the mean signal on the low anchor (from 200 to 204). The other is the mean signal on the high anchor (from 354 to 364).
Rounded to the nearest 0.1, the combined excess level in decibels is -11.0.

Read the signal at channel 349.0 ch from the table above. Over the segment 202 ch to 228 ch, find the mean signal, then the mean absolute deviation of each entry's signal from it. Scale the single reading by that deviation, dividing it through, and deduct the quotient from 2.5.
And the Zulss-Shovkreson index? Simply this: -36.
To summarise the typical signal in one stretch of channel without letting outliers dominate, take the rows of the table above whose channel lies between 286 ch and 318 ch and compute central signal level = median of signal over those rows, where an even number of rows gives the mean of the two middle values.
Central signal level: 0.98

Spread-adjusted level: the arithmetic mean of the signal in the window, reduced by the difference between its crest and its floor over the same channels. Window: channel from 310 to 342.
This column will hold 0.847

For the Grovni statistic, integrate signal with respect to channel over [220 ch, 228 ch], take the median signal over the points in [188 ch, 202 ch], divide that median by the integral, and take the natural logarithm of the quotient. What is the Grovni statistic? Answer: -2.0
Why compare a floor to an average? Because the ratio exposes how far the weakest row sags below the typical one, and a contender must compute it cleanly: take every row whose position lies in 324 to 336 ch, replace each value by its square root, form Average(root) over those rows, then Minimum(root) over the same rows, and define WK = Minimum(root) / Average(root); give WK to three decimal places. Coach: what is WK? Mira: 0.948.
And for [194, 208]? 0.977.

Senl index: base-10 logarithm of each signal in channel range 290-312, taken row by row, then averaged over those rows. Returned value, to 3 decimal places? -0.011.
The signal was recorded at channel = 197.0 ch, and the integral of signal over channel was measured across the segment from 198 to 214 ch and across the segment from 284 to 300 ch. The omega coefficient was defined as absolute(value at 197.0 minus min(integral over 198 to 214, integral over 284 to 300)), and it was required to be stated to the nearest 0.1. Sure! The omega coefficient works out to 14.4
